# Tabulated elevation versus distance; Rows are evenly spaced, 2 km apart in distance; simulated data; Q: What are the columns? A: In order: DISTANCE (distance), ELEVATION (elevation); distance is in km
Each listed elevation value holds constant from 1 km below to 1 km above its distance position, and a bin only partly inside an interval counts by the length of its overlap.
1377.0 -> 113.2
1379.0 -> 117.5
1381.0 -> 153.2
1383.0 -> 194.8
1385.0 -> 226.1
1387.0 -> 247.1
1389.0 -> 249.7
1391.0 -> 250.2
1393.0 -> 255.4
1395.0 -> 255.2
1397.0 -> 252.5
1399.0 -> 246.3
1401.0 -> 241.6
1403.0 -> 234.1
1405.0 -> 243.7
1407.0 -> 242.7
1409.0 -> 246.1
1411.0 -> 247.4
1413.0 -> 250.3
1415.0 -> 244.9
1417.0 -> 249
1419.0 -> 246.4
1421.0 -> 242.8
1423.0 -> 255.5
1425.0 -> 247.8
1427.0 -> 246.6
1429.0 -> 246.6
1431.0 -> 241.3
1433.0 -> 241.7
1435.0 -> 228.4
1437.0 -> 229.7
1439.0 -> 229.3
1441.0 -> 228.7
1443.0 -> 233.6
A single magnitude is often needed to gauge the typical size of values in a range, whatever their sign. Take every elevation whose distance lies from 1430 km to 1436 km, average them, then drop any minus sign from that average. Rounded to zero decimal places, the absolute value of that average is 237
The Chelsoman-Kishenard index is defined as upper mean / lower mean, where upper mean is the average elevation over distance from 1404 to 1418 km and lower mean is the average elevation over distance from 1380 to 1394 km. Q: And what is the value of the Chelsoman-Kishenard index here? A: 1.09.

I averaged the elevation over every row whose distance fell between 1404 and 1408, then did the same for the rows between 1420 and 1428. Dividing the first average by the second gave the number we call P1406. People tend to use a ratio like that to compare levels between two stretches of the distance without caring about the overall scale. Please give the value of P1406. 0.98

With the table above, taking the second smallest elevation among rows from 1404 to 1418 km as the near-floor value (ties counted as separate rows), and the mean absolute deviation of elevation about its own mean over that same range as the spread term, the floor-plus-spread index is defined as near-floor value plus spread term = 246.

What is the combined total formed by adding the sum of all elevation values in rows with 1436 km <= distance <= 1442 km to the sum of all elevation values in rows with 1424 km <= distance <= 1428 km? 1182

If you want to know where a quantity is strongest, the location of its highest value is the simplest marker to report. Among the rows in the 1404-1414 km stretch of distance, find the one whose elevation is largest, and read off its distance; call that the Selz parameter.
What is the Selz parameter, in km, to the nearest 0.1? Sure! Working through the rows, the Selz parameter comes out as 1413.0 km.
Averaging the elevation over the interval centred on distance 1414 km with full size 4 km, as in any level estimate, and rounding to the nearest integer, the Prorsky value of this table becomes 248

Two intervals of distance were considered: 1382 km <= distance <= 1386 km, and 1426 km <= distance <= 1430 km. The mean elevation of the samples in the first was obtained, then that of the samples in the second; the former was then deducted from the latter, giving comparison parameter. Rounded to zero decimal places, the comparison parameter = 36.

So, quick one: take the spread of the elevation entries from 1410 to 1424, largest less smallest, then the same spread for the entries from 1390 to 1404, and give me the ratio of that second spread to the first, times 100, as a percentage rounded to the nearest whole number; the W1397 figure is 168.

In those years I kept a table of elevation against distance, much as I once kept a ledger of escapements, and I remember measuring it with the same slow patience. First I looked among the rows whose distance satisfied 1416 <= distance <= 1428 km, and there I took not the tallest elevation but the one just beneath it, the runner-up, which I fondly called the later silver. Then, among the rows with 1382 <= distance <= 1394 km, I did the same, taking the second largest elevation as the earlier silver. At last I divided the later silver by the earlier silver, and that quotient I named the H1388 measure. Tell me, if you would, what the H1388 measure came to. 0.995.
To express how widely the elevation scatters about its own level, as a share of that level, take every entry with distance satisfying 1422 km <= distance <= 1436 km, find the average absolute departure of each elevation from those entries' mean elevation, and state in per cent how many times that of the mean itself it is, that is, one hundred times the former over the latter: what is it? 2.4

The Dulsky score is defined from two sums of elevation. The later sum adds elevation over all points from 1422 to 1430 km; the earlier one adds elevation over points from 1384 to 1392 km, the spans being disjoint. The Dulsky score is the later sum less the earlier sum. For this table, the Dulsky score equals 23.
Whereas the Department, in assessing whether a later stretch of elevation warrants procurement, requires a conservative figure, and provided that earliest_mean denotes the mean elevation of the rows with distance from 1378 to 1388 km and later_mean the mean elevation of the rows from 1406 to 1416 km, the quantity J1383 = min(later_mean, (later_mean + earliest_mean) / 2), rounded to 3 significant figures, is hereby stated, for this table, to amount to 217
